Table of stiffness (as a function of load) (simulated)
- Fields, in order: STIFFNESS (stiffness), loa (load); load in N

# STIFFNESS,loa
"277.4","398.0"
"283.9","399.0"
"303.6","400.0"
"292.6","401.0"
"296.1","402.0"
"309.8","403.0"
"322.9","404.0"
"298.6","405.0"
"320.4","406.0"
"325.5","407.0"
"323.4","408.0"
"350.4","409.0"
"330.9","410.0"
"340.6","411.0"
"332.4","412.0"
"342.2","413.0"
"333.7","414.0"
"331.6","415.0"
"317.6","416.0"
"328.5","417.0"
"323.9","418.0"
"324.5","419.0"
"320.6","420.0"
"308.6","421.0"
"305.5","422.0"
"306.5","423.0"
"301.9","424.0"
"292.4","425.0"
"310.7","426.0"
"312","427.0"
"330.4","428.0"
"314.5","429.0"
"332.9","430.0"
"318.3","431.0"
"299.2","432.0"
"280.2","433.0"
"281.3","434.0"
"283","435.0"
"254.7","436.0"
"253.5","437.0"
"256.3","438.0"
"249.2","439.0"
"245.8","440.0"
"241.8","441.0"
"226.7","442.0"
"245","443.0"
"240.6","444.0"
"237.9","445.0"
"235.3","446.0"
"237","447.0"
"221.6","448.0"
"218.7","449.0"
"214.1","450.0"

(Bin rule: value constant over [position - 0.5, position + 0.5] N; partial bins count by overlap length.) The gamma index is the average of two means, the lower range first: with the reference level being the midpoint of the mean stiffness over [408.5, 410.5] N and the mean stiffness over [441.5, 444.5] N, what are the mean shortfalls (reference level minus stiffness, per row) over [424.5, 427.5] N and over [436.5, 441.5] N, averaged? 12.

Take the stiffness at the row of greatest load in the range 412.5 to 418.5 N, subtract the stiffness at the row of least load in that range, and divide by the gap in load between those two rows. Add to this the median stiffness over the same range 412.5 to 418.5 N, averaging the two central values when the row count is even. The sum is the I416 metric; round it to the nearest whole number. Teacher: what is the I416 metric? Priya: 326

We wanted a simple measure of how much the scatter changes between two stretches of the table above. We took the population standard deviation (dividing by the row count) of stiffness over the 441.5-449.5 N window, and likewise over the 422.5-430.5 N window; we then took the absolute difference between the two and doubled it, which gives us 8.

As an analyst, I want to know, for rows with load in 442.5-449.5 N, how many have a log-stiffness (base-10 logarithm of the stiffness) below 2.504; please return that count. 7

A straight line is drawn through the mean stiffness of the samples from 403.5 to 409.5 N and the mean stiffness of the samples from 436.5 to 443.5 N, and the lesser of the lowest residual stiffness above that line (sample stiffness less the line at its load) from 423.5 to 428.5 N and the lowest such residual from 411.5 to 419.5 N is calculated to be 12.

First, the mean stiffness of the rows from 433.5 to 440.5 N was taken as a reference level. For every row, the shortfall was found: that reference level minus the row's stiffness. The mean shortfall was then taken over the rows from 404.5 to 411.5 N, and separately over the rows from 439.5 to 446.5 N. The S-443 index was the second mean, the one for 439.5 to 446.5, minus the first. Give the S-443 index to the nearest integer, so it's 88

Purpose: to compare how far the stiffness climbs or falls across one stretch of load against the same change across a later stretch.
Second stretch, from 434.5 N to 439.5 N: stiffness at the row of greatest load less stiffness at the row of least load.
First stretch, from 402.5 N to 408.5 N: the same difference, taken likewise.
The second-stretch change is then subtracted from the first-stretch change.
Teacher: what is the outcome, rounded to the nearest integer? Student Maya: 47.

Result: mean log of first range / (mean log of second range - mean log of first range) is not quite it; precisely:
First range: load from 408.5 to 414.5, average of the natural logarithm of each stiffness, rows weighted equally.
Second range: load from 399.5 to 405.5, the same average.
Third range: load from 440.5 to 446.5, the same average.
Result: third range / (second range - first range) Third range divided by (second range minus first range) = -51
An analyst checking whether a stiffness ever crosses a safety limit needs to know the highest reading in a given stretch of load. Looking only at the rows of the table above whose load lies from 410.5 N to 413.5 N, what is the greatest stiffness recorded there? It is 342.2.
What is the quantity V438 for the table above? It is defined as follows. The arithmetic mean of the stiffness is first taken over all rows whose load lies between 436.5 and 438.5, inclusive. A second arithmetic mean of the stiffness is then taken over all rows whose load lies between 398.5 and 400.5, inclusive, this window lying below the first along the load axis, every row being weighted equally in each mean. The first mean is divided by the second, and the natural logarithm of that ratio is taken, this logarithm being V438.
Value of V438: -0.14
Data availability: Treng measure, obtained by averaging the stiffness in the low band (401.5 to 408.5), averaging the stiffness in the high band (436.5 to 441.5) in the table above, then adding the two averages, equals 563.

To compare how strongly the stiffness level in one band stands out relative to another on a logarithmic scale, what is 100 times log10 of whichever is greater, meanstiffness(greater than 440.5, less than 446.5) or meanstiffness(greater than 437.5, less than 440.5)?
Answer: 240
